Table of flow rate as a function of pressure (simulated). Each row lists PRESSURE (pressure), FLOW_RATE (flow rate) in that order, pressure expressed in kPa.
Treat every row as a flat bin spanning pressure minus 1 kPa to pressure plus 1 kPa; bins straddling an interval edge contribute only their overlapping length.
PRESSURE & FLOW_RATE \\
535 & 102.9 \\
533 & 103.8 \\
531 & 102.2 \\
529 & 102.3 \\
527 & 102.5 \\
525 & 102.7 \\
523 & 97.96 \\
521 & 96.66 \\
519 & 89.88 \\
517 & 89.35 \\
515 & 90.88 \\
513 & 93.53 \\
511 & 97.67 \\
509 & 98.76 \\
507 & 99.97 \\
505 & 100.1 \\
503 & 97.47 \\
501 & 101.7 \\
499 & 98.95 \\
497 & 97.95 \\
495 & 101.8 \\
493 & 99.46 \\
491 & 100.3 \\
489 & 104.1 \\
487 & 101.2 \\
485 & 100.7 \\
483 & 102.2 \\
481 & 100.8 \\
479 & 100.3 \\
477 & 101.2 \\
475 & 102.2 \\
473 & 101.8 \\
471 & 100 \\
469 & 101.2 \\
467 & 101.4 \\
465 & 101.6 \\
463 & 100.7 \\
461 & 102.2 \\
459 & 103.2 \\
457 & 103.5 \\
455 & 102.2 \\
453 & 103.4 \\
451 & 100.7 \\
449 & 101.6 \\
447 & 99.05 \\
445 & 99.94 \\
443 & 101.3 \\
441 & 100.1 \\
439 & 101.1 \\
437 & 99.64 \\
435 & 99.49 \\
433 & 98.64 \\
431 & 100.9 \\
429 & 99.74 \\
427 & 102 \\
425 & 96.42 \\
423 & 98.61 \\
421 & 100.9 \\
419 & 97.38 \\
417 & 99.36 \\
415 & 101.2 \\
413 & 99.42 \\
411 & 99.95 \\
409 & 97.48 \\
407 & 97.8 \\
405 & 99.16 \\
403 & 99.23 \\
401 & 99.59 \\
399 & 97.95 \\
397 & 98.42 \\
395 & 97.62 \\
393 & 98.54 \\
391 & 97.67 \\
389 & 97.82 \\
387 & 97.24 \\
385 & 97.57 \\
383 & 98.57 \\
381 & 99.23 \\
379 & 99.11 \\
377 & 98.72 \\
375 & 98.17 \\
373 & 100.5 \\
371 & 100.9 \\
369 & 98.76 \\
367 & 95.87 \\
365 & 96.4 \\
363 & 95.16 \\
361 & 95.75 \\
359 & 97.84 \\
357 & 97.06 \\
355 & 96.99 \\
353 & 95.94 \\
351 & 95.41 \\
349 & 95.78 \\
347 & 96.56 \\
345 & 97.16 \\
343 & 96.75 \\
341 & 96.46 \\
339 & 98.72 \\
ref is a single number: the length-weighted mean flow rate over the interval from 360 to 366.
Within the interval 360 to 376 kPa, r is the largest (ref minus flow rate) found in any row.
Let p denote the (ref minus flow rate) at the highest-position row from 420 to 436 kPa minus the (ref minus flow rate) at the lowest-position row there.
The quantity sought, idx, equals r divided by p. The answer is 0.4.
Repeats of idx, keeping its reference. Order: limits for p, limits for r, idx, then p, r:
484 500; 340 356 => 0.2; 2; 0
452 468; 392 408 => -0.9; 2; -2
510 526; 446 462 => 0.7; -5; -3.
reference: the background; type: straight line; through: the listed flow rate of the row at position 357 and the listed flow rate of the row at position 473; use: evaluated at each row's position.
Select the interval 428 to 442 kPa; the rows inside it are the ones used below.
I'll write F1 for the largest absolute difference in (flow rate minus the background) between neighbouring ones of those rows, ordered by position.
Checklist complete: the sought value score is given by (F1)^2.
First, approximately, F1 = 2.3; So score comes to 5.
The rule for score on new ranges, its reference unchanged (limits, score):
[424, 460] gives 30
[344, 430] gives 30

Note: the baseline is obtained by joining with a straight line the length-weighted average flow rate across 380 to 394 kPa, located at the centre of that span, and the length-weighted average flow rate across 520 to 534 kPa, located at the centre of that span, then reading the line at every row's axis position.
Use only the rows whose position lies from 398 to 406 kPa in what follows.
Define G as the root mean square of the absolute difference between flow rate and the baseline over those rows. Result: 0.8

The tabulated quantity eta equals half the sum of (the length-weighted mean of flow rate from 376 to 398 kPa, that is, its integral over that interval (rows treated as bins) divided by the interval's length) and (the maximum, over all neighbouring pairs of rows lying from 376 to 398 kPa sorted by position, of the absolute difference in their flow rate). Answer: 49.6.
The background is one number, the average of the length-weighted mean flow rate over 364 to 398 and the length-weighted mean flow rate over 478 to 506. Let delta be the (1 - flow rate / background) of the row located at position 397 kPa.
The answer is 0.010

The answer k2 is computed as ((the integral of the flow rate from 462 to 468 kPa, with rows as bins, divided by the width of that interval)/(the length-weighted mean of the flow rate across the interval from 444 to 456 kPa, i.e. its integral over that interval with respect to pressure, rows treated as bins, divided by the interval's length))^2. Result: 1.00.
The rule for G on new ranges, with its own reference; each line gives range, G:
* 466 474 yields 1.4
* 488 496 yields 2.1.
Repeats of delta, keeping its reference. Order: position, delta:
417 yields 0.000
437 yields -0.002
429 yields -0.003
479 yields -0.009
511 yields 0.017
